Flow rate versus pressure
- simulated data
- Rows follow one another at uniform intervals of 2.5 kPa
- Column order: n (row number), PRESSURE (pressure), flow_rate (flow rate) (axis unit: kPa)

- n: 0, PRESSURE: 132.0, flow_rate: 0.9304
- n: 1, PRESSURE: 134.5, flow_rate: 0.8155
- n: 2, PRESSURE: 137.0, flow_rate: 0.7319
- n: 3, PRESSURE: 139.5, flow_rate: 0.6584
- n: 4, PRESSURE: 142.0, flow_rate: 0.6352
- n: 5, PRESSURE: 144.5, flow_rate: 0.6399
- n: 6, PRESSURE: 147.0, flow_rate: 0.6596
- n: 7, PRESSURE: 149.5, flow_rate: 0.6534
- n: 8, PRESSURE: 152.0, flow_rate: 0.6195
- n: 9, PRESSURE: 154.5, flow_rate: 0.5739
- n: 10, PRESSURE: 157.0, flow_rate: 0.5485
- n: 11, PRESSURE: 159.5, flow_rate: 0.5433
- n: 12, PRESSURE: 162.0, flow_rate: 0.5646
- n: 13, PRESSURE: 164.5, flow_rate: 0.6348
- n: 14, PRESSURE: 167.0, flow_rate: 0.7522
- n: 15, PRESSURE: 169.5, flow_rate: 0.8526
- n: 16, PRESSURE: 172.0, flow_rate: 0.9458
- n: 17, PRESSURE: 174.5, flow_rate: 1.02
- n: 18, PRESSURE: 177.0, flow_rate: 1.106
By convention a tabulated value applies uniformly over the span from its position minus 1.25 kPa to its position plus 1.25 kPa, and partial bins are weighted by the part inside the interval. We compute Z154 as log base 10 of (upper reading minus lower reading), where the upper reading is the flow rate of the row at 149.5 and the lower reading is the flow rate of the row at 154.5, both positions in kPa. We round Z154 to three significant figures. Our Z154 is -1.10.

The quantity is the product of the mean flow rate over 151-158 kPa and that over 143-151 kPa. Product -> 0.38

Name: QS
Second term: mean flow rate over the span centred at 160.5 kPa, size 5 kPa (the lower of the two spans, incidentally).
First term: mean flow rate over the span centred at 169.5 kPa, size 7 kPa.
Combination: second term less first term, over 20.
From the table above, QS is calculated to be -0.015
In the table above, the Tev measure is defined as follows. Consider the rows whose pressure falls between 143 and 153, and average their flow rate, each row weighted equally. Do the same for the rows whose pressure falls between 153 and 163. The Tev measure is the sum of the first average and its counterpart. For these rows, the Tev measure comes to 1.20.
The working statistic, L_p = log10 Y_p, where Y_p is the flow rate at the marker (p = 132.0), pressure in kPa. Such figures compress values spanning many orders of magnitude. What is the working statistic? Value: -0.031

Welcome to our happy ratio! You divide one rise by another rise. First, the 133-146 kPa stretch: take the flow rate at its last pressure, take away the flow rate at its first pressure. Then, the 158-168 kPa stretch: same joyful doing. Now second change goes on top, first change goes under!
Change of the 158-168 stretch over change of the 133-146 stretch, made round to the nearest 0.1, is -1.2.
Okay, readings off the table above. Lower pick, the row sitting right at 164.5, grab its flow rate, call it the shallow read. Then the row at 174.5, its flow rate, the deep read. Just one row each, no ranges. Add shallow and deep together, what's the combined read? 1.65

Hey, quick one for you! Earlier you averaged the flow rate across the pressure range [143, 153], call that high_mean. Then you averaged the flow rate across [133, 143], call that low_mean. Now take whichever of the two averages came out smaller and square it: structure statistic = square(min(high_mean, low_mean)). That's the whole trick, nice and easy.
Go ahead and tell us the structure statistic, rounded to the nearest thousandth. 0.414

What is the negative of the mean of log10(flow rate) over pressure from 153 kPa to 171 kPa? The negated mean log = 0.20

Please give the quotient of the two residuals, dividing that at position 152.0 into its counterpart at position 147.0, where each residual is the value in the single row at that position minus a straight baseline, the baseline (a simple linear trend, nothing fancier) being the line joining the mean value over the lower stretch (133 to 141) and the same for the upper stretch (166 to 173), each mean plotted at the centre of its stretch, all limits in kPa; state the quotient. 0.66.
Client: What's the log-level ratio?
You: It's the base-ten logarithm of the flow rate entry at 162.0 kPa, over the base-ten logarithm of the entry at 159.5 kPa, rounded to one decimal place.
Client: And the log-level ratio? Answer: 0.9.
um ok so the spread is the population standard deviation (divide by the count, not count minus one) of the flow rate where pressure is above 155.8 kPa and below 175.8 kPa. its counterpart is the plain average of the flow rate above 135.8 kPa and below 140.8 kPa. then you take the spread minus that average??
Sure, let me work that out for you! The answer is -0.52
